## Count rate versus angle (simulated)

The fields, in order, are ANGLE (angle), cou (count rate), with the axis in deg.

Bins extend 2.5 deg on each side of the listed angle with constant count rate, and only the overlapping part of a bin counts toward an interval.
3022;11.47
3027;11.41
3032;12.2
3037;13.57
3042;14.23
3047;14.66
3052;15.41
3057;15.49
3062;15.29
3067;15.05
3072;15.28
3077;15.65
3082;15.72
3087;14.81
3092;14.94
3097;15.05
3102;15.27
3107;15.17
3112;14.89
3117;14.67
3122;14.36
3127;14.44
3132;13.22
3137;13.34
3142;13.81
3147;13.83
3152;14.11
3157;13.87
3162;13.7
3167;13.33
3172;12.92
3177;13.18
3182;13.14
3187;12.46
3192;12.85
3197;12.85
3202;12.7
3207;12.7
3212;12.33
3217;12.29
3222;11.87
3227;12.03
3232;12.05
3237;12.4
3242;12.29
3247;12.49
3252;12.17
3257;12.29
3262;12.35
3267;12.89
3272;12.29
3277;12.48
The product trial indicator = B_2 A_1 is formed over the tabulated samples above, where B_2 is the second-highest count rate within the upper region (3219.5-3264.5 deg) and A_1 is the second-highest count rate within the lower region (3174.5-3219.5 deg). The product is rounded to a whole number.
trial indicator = 163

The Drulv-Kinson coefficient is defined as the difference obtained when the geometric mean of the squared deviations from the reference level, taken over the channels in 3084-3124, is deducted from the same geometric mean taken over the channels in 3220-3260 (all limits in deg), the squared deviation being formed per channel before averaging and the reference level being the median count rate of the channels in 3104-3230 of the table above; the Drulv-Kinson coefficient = -1.7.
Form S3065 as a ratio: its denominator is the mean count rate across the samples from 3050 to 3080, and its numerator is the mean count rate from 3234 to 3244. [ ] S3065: 0.80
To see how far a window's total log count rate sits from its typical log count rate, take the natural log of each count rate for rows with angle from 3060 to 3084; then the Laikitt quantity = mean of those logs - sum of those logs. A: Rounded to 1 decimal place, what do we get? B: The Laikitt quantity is -10.9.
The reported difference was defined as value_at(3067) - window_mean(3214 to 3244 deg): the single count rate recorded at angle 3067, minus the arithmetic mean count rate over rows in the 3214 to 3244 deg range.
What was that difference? 2.9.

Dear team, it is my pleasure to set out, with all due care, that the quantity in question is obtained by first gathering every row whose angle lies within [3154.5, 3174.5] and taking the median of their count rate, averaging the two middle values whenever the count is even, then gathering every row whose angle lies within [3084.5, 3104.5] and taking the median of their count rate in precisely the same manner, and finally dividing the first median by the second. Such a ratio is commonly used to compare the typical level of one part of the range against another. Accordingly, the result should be 0.90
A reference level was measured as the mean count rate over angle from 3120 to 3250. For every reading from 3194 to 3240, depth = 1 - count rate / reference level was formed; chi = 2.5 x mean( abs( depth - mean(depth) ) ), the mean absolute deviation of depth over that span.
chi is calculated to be 0.052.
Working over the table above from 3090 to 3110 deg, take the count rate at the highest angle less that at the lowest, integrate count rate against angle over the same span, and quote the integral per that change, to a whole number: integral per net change 1314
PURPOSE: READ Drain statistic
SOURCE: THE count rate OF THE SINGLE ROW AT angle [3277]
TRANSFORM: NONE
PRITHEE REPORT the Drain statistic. 12.48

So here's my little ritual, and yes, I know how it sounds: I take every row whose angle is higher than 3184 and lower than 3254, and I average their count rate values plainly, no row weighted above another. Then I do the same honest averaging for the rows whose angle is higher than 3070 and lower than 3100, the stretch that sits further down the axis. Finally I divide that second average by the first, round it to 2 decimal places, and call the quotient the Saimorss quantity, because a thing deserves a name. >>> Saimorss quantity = 1.23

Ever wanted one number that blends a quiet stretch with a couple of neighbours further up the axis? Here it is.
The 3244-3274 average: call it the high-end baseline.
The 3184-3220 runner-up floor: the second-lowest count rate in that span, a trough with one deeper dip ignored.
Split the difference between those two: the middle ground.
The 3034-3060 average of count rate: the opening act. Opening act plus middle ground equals 27.0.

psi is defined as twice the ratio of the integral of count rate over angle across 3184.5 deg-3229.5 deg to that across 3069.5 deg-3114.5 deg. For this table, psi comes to 1.64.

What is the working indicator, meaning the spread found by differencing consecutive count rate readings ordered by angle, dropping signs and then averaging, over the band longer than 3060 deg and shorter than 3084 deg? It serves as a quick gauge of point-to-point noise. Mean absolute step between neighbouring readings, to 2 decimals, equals 0.23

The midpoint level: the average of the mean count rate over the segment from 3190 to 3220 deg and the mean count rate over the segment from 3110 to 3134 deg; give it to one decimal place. 13.5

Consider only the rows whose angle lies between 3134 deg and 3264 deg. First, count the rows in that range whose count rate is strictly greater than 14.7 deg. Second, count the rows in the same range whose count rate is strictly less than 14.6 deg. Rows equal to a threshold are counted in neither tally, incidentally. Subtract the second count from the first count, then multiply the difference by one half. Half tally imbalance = -13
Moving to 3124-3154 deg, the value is -3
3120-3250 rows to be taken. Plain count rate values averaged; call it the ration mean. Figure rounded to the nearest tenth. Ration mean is 13.0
